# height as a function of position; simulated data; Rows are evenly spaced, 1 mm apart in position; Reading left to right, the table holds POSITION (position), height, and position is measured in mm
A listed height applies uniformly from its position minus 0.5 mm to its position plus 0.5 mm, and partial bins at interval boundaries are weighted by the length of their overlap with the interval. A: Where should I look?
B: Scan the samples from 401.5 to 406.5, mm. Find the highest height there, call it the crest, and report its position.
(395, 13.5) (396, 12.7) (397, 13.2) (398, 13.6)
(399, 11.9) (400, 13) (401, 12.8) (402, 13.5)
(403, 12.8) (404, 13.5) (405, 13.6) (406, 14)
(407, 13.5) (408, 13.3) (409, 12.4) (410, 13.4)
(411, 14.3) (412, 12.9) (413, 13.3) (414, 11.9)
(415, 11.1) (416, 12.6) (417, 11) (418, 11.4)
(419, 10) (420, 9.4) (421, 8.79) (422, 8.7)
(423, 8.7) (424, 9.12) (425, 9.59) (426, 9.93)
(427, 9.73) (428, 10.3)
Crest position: 406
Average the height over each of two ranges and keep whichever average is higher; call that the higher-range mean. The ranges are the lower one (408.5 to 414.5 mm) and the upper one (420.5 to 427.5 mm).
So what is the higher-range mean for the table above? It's 13.0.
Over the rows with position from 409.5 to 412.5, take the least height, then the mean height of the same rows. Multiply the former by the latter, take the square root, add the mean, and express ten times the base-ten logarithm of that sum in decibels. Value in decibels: 14.3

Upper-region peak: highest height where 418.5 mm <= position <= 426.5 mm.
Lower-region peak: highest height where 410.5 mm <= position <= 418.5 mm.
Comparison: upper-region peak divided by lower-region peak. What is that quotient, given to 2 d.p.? 0.70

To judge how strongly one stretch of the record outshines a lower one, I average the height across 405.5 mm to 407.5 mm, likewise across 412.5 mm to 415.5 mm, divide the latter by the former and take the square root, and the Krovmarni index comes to 0.94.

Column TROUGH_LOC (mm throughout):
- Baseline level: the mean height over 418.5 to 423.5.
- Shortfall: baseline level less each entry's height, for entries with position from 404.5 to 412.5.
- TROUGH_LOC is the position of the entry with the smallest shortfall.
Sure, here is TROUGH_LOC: 411 mm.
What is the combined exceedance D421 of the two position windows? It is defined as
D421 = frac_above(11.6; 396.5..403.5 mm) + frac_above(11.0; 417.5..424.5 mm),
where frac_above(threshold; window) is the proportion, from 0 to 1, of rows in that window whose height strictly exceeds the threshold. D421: 1.14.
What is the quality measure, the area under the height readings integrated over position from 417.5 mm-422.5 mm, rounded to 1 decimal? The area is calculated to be 48.3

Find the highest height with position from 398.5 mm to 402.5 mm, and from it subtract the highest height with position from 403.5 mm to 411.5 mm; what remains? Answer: -0.8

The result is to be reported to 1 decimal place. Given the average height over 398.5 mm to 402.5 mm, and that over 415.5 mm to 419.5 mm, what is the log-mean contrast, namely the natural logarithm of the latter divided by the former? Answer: -0.1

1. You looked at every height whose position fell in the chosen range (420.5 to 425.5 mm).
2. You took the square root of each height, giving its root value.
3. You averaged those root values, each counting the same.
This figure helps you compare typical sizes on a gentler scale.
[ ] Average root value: 3.00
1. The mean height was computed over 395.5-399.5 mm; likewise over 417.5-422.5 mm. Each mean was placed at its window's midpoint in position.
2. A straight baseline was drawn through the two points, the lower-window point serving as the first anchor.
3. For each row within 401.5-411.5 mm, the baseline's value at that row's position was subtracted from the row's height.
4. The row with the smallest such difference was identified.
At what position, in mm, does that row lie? 403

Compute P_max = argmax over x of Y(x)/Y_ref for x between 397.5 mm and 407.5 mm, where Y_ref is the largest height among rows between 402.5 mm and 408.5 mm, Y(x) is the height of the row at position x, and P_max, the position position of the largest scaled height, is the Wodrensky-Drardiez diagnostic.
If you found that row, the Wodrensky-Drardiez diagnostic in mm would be 406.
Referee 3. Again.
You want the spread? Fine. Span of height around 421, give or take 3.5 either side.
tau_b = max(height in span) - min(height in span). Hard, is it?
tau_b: 2.7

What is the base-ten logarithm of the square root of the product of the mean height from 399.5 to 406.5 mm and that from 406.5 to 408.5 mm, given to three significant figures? 1.13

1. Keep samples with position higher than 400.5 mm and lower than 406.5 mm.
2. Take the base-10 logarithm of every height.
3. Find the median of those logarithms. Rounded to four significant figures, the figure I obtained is 1.130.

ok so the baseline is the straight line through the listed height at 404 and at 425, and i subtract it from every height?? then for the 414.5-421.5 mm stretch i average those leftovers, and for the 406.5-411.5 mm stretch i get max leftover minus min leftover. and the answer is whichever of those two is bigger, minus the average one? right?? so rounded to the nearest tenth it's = 2.6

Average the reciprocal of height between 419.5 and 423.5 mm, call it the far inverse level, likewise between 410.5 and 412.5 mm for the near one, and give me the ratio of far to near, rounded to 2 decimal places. 1.53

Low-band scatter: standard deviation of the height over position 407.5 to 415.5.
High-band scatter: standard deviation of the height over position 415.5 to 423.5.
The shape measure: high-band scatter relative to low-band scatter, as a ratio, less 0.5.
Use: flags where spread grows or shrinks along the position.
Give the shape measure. 1.0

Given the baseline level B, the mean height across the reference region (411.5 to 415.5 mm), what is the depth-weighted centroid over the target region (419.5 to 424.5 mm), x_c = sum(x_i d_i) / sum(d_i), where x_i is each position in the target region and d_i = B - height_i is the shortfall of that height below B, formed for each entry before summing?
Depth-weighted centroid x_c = 422.0 mm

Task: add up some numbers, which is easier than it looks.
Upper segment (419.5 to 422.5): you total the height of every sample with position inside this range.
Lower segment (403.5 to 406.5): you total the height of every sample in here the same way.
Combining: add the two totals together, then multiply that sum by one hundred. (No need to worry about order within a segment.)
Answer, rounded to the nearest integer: 6799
